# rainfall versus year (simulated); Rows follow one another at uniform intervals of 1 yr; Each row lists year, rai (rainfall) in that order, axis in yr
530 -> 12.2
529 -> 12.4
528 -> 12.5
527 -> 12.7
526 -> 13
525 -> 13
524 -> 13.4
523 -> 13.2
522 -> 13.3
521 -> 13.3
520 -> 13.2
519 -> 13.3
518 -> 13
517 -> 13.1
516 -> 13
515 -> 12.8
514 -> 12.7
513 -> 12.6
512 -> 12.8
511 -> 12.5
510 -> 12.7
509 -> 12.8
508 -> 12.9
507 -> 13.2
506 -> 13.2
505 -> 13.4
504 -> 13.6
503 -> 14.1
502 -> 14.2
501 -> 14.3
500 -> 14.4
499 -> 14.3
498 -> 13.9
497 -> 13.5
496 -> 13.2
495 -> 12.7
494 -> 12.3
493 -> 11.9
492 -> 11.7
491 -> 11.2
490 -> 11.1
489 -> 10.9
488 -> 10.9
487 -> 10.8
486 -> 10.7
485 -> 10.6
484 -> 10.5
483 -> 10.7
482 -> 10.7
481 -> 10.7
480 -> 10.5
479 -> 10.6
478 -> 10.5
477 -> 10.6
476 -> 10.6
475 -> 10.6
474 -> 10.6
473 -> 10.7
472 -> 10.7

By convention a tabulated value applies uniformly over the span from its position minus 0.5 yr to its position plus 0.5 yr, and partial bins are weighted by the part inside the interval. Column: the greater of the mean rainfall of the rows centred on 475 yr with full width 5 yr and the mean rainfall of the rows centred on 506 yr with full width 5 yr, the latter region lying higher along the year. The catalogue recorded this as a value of 13.3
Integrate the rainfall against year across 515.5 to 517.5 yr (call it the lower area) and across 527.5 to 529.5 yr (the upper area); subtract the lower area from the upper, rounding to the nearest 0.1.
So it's -1.2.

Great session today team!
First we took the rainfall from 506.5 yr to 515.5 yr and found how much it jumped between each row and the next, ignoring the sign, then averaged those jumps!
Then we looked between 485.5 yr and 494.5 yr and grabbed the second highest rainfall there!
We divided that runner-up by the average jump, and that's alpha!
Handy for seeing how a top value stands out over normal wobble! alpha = 68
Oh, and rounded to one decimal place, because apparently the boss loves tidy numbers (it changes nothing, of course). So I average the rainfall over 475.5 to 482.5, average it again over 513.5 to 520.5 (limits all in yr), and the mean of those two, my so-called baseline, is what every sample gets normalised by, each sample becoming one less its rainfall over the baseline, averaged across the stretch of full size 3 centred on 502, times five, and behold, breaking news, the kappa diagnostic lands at -1.0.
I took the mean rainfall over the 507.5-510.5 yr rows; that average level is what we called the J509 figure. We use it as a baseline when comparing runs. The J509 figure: 12.8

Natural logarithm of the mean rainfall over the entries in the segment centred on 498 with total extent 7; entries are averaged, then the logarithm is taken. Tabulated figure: 2.62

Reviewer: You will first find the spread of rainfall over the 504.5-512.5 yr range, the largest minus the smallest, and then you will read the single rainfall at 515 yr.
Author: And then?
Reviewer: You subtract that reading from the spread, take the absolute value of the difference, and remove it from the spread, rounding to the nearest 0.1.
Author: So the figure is -11.0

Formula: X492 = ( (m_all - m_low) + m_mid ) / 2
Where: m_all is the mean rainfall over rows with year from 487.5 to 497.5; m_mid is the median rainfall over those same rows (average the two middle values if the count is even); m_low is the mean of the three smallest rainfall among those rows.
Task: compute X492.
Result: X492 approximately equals 6.4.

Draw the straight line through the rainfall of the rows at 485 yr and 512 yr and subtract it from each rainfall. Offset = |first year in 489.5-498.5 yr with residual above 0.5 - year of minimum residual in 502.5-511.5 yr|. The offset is 19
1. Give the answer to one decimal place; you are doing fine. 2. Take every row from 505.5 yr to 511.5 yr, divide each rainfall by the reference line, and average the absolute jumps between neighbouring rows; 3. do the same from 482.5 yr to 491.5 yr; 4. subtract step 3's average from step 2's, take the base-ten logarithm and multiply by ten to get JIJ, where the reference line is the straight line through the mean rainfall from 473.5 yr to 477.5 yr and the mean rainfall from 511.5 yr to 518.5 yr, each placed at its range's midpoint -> -20.8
